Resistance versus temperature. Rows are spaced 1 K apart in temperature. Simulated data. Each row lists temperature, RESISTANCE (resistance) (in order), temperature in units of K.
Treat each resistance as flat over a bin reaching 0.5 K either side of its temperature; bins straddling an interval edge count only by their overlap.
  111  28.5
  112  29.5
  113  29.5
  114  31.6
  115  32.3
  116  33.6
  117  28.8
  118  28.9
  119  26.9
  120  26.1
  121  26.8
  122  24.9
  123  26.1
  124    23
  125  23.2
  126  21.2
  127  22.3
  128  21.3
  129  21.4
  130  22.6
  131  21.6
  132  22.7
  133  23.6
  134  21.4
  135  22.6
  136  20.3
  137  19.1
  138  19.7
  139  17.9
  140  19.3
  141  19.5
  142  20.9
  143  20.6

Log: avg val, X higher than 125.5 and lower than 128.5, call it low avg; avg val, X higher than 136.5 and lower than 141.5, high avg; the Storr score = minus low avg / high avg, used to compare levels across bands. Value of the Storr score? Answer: -1.13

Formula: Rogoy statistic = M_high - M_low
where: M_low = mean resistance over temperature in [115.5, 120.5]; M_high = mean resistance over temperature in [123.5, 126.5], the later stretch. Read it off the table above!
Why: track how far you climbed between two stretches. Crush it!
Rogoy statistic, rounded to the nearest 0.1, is -6.4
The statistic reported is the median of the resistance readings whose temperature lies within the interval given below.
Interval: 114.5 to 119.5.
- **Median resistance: 29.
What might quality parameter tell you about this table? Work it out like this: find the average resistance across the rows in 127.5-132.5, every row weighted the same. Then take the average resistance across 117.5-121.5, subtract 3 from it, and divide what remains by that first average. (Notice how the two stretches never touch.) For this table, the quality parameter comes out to 1.10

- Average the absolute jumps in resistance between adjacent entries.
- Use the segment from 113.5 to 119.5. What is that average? 1.8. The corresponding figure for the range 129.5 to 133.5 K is 1.0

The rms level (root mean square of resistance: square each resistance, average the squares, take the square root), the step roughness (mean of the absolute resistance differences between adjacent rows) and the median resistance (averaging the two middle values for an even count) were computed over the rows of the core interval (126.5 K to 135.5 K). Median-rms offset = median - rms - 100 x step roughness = -109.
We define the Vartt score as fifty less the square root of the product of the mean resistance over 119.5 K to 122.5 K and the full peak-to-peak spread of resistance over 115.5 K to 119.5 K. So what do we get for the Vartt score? 37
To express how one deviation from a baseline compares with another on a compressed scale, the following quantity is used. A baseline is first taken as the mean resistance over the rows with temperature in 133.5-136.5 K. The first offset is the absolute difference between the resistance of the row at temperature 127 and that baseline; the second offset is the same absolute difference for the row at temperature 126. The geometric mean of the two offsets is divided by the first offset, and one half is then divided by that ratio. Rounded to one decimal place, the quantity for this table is 1.0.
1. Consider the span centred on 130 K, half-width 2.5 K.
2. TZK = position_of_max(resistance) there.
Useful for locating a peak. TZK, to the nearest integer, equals 132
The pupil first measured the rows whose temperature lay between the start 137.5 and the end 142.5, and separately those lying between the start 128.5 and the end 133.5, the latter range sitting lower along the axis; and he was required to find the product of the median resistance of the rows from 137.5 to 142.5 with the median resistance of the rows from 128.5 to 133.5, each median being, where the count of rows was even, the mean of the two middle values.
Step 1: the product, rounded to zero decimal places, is 441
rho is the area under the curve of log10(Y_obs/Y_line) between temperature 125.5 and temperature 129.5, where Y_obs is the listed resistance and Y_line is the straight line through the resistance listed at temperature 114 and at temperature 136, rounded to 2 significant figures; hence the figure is -0.23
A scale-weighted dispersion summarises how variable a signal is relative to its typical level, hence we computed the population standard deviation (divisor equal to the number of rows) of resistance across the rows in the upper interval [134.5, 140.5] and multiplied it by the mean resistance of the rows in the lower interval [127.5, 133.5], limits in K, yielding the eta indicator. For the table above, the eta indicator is 32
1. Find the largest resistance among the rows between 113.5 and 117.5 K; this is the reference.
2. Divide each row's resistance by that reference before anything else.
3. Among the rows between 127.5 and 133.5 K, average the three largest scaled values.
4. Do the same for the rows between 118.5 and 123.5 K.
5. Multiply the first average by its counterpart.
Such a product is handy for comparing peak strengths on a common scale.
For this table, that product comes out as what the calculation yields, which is 0.54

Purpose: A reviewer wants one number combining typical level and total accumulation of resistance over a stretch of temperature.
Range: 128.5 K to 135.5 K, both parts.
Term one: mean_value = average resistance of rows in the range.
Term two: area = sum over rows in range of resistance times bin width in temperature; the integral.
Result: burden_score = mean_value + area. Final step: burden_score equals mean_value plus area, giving 178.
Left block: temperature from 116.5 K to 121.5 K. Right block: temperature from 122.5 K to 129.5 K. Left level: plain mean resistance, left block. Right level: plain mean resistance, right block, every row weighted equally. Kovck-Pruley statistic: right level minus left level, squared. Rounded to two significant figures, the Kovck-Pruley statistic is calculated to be 24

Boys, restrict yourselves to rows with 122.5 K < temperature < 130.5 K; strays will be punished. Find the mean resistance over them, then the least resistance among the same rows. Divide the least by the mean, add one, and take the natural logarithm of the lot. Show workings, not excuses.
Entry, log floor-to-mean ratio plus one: 0.661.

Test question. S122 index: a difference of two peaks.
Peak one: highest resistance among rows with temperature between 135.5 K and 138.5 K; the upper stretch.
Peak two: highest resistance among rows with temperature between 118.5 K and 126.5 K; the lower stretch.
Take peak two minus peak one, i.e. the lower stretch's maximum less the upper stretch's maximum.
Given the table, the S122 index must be 6.6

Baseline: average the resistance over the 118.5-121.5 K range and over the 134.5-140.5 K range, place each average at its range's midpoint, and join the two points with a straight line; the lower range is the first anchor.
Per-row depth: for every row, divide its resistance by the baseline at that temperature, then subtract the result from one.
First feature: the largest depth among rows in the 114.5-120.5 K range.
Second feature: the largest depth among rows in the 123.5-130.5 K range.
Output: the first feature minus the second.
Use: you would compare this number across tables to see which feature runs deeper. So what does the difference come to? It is -0.11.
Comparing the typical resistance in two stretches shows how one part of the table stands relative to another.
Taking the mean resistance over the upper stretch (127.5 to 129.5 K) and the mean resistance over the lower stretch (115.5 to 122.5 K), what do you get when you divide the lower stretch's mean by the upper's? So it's 1.31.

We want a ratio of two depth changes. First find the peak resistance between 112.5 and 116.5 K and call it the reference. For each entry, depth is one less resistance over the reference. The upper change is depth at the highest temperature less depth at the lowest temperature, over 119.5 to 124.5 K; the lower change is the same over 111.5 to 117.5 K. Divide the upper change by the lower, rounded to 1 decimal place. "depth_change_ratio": 4.4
